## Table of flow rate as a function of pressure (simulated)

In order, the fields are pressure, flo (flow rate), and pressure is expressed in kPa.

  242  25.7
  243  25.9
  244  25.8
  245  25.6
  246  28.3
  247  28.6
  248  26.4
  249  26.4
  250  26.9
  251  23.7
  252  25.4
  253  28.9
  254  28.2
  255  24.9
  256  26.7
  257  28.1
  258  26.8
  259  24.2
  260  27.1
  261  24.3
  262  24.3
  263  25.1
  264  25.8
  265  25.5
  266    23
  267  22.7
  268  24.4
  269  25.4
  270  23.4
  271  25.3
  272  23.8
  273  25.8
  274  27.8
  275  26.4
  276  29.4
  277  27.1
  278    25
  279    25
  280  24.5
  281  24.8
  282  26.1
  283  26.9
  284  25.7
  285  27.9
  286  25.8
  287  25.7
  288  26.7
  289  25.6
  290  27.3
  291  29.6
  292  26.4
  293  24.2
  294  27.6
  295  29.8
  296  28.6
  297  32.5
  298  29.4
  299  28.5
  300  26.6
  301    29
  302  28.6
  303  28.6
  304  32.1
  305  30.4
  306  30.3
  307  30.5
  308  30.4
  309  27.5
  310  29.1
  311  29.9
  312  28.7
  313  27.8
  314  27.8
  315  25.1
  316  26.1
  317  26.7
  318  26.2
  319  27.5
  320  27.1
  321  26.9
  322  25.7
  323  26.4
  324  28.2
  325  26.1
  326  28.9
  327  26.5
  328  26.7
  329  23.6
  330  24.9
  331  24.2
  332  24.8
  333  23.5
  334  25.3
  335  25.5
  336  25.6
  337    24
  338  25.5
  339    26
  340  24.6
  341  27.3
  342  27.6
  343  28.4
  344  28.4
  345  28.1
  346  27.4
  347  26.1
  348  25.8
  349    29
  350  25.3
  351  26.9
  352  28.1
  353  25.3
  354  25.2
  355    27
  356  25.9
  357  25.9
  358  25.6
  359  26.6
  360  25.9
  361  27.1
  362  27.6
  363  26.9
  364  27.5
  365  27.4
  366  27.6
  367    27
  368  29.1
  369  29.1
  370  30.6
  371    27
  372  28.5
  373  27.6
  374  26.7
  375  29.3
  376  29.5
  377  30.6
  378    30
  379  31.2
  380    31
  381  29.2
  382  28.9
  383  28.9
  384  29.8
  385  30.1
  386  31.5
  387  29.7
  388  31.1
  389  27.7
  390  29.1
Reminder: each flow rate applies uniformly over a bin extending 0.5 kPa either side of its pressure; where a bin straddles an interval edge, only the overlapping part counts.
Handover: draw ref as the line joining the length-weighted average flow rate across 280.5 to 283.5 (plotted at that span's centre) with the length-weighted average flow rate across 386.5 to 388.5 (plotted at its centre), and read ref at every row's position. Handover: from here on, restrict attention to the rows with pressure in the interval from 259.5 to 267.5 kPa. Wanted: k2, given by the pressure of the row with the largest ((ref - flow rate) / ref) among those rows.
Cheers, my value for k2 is 267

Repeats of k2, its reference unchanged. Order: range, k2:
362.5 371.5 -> 371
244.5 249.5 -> 245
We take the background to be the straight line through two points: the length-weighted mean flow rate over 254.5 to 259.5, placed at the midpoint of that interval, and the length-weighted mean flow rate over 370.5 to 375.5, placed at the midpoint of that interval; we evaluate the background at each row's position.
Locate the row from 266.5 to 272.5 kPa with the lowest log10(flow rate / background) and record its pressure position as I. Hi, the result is 267 kPa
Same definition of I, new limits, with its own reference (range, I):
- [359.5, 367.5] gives 360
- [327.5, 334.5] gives 333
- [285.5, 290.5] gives 289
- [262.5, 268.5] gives 267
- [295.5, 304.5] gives 300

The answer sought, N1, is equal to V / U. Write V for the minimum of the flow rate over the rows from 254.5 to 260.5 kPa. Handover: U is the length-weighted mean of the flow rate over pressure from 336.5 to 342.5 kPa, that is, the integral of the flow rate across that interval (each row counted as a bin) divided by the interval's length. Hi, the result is 0.94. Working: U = 25.8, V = 24.2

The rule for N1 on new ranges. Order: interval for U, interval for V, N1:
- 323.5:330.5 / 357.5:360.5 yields 0.97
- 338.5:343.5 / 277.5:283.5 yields 0.91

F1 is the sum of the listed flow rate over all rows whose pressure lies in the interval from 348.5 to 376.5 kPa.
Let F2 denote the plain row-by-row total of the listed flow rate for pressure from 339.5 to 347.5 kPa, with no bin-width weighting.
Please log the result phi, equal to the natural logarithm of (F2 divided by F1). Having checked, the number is -1.3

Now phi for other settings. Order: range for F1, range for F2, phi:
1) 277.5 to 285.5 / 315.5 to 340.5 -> 1.1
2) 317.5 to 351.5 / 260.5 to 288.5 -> -0.2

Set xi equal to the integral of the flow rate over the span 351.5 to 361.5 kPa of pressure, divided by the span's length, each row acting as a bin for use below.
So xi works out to 26.3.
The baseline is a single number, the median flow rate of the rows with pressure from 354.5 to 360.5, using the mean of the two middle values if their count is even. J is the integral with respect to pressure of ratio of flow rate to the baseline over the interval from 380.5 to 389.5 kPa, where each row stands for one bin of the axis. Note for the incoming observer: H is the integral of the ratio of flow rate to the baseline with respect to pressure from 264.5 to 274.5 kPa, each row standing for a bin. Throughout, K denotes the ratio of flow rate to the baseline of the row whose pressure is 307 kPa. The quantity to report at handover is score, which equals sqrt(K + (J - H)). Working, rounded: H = 9.5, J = 10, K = 1.18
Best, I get 1.4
